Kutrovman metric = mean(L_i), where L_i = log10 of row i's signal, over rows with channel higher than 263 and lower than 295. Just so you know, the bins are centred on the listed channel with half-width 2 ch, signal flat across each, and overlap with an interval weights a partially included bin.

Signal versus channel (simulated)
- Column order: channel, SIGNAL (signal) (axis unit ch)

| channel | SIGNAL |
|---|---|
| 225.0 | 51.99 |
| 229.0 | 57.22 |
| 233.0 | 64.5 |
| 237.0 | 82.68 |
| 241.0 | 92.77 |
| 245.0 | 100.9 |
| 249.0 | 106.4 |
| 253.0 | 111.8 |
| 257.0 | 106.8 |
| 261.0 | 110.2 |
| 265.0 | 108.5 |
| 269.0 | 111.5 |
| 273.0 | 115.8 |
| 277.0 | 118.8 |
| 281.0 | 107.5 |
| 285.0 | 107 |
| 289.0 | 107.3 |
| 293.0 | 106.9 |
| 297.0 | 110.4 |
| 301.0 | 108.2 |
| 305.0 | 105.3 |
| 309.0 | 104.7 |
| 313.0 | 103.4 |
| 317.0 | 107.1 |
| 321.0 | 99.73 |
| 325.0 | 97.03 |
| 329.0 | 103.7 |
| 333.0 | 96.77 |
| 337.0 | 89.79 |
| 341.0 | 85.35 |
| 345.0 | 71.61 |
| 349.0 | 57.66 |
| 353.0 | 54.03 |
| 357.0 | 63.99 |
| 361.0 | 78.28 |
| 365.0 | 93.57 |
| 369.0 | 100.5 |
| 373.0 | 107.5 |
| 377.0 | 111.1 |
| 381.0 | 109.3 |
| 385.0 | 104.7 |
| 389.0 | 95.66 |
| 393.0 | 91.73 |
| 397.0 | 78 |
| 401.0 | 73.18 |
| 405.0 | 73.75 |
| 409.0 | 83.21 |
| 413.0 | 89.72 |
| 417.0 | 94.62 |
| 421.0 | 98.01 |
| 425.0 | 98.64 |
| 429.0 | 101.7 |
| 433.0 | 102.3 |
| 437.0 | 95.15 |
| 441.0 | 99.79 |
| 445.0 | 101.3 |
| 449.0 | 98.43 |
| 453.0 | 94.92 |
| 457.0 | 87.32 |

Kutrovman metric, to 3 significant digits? 2.04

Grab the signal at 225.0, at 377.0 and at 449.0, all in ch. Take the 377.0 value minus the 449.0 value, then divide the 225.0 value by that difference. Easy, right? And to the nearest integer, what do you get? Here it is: 4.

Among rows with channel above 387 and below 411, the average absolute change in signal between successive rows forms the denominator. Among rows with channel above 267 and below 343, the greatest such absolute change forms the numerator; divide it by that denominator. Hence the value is 1.7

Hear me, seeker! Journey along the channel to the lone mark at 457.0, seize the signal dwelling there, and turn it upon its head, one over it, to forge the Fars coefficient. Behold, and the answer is 0.0115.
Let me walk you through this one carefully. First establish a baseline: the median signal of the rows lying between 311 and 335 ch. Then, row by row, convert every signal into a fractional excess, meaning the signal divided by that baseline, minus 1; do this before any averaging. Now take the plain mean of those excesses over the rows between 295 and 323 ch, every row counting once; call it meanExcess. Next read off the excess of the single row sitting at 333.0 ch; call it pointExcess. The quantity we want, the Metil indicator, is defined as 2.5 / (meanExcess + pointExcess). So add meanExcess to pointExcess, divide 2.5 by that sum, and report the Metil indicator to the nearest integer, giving -312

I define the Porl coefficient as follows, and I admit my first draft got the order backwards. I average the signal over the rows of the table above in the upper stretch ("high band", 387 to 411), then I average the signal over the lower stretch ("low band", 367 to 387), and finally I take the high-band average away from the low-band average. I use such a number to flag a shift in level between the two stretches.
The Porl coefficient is 24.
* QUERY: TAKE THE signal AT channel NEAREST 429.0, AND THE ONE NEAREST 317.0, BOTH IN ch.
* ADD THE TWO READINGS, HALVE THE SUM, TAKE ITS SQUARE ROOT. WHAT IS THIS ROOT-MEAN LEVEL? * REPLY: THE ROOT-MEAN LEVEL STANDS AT 10.22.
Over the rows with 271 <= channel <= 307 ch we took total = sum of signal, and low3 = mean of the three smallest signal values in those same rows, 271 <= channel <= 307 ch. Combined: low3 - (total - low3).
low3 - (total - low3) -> -774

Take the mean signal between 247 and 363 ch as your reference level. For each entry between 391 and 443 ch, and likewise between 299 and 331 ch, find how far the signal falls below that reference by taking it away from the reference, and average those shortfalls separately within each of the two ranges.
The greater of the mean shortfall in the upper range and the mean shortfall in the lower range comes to 7.7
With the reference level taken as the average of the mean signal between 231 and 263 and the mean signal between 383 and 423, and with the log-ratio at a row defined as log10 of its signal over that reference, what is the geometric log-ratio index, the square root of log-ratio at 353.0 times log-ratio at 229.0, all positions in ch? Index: 0.221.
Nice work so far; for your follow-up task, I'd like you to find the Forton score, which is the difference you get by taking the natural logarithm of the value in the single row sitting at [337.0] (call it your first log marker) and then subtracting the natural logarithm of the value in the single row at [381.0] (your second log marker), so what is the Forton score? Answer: -0.20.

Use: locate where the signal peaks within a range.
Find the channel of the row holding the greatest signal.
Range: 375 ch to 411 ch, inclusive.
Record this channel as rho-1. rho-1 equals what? 377.0 ch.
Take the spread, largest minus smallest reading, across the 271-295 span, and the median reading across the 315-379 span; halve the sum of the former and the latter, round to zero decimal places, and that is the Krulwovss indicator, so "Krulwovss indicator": 54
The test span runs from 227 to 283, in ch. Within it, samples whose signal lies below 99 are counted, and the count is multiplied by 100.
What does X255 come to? 400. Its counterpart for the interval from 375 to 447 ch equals 1100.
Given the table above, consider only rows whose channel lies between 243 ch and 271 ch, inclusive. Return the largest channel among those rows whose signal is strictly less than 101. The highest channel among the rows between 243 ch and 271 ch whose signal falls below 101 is 245.0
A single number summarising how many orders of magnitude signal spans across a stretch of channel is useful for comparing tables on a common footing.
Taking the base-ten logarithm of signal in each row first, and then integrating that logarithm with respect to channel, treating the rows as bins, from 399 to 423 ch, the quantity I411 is 46.3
